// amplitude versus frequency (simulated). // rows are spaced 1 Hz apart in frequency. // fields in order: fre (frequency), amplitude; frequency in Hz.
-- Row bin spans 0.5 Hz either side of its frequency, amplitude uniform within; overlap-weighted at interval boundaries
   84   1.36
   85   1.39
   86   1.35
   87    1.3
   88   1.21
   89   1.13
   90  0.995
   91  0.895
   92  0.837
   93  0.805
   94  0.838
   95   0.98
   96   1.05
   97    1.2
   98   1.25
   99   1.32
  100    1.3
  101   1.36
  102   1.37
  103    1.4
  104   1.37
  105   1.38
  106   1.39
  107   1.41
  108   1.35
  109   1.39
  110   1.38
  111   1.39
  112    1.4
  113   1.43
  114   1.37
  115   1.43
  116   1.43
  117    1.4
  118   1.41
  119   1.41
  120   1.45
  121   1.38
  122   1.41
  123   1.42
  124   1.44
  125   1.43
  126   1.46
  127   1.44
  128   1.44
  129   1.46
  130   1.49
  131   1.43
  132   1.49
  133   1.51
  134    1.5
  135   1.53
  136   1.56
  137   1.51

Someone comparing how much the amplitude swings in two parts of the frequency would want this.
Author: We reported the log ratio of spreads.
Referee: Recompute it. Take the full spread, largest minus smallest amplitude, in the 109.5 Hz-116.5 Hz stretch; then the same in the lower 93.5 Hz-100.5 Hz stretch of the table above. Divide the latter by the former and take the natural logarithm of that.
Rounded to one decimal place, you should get 2.1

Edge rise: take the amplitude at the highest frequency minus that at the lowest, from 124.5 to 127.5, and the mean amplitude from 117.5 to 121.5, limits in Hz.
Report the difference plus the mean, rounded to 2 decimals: 1.42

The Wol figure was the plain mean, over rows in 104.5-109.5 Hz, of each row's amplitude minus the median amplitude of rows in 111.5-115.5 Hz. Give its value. -0.031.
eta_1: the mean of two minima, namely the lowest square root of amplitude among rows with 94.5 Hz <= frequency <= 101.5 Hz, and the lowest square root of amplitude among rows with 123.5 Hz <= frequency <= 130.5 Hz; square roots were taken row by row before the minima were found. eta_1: 1.09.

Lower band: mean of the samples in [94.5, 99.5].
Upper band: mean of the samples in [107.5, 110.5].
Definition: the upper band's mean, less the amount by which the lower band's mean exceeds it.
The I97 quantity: 1.59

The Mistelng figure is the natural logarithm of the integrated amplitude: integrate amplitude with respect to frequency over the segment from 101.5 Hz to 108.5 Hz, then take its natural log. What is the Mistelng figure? 2.27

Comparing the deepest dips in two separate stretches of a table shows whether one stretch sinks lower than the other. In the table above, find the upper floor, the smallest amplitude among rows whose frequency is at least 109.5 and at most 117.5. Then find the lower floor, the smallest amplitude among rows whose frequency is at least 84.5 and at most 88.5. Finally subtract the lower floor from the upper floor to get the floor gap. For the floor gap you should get 0.16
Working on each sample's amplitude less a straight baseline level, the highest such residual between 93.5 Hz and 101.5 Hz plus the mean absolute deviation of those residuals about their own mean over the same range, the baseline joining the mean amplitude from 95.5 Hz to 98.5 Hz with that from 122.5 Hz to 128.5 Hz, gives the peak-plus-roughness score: 0.29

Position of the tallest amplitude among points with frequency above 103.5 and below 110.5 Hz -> 107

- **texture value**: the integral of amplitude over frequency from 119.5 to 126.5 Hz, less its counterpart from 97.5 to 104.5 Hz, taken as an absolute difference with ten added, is 10.6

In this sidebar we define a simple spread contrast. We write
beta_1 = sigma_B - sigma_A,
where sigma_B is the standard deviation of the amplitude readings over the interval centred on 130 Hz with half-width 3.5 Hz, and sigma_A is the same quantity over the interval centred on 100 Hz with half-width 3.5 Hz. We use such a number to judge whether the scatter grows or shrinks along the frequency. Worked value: -0.04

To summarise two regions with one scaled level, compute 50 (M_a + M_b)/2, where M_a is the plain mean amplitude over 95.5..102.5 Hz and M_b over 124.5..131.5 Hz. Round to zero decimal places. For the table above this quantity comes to 68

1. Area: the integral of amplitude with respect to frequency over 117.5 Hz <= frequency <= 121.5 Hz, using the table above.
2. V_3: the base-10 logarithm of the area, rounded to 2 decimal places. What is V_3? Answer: 0.75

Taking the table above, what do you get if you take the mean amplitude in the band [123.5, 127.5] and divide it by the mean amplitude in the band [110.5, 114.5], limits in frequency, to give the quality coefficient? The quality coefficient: 1.03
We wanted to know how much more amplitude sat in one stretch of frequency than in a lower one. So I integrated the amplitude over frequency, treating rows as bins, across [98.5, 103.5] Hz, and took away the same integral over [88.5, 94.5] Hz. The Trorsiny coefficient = 1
